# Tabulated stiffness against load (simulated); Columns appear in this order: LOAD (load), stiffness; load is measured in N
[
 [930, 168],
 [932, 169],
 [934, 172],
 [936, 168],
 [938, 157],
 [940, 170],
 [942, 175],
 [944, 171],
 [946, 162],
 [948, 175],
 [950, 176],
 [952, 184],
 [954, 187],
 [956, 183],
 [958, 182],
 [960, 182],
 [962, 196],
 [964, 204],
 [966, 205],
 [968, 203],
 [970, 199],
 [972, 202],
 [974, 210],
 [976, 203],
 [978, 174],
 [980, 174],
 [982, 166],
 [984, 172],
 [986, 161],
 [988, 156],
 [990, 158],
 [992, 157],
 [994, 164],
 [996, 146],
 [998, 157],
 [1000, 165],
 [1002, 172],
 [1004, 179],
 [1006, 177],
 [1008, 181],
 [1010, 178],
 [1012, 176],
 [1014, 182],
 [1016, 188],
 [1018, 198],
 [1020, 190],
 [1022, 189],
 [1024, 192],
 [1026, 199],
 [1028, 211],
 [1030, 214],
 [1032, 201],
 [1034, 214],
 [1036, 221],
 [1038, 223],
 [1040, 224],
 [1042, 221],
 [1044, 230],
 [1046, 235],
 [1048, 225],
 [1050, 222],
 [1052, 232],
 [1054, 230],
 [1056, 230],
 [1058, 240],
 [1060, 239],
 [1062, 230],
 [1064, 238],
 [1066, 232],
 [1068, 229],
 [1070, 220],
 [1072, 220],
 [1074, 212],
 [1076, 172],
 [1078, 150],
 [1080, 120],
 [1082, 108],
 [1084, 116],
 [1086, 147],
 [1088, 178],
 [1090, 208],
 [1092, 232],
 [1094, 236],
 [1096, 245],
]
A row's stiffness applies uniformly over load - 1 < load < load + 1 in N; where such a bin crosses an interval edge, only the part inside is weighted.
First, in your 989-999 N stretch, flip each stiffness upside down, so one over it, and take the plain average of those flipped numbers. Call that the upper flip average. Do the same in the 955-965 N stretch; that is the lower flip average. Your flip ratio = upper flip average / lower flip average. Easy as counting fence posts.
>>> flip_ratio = 1.21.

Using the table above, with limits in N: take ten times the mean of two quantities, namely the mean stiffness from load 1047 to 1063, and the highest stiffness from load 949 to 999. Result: 2205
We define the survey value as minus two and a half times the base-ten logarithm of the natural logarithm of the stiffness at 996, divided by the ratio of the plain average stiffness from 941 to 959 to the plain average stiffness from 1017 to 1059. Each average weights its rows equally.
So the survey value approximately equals -1.96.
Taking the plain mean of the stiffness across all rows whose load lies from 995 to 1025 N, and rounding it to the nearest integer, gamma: 178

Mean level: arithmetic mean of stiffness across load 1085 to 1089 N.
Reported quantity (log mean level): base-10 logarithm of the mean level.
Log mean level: 2.21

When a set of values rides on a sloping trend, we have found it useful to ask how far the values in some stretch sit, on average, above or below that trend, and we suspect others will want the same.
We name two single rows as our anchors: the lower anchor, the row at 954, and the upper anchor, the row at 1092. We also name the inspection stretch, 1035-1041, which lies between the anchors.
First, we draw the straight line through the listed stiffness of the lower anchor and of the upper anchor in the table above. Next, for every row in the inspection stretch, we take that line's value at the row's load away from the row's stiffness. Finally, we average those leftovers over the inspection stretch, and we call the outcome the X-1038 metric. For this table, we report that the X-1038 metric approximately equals 8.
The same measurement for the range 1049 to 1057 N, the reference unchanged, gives 9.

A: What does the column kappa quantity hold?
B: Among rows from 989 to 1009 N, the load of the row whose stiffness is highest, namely 1008 N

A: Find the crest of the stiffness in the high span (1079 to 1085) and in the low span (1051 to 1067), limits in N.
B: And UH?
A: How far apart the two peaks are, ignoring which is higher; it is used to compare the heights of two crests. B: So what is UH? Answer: 120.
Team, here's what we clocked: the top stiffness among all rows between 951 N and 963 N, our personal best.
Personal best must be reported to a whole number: 196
